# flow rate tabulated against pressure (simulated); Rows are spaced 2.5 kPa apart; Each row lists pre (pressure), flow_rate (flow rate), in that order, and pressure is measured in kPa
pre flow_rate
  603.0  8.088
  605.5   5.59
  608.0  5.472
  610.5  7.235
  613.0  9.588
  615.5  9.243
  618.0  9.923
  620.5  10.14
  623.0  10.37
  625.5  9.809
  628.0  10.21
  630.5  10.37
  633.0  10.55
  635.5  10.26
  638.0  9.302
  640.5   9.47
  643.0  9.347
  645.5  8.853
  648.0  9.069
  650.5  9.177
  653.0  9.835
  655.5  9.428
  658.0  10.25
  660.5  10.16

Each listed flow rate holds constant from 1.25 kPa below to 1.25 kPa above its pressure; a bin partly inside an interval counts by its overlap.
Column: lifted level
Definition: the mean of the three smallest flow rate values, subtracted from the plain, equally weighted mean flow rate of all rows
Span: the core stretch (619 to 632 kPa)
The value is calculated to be 0.13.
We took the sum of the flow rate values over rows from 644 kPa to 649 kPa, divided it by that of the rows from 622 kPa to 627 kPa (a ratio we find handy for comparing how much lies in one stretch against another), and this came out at 0.89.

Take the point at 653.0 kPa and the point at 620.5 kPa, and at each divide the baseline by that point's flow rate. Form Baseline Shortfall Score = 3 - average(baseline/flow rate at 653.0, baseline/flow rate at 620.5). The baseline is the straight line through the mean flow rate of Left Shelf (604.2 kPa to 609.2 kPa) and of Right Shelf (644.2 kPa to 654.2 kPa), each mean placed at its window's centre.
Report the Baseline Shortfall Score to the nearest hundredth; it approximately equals 2.18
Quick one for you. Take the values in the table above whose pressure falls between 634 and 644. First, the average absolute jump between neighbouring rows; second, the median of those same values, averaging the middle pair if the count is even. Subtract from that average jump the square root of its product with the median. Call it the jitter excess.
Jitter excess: -1.56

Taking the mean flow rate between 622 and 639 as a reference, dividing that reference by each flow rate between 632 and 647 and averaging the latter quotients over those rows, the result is 1.06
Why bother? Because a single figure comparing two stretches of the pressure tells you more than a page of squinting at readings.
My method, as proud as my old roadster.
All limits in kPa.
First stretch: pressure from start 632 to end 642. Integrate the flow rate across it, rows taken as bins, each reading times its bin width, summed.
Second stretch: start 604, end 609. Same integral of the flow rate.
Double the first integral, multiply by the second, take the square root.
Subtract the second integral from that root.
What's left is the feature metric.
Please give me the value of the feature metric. 46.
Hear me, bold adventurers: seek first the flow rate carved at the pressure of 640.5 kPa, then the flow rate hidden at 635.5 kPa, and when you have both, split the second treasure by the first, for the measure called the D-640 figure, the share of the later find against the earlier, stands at 1.1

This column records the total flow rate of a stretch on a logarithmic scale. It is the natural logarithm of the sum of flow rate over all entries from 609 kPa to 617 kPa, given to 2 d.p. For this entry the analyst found 3.26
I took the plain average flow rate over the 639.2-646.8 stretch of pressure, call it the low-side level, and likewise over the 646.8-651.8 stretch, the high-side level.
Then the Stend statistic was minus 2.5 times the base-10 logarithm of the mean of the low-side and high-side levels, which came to -2.41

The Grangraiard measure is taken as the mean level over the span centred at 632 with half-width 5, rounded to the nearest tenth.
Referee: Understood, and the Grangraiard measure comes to 10.3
